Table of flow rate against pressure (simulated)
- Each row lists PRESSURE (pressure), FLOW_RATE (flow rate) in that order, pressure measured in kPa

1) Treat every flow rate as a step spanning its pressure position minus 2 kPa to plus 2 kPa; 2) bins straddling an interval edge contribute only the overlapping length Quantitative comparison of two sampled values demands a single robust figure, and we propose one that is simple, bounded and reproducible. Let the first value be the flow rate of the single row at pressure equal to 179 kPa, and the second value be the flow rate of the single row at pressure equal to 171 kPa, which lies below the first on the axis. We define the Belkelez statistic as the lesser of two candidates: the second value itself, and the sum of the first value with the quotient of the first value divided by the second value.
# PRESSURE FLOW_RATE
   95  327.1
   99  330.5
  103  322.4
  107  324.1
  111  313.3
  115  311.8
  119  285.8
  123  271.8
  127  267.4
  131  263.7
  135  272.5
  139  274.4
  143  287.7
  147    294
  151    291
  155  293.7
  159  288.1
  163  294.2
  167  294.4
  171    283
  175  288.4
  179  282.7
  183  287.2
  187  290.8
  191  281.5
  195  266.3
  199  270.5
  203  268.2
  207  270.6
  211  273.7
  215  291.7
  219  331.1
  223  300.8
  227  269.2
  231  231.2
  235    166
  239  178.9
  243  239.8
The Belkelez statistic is 283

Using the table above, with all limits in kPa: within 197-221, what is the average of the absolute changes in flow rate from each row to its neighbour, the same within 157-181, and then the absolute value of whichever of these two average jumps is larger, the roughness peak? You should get 13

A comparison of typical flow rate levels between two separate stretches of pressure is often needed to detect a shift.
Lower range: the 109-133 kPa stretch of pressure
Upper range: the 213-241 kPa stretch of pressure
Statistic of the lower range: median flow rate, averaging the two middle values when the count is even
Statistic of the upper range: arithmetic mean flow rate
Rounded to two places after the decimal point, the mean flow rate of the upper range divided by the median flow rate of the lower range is 0.91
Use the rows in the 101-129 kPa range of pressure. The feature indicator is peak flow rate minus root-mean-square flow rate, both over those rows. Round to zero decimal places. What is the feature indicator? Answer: 24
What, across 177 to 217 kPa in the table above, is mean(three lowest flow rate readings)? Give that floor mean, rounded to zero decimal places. 268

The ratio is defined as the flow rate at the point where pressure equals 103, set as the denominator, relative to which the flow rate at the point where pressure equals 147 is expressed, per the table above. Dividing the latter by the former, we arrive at 0.91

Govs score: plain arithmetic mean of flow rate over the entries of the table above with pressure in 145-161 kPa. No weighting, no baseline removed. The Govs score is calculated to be 292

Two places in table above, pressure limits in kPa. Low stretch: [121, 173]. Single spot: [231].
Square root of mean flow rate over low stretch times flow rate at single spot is 256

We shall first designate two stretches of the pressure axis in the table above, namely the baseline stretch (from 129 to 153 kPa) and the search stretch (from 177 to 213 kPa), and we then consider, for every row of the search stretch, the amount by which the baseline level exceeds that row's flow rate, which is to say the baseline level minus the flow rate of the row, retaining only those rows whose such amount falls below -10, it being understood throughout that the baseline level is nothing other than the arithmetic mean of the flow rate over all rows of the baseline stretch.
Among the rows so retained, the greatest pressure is 187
